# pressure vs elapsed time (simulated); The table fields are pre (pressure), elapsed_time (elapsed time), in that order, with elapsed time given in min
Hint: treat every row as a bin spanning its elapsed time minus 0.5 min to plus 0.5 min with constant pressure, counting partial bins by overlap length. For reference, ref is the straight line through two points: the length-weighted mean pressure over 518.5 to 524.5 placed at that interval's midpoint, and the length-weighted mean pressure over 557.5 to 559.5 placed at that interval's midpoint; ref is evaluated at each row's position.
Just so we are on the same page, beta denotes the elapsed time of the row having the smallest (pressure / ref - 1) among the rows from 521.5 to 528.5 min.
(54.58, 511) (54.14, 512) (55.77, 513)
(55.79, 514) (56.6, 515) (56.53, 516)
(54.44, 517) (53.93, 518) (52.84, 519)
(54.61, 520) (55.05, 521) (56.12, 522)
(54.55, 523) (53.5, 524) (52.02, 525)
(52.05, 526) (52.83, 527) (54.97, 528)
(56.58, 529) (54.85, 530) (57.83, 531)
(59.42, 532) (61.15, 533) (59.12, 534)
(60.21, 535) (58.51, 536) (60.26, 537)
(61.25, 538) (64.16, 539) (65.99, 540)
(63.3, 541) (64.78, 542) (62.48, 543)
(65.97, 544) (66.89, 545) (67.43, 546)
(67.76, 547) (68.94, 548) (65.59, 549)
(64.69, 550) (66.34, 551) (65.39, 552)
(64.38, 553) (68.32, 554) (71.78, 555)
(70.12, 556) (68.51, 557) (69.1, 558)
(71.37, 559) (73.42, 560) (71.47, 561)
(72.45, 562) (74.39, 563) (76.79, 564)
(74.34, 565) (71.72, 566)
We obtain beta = 526 min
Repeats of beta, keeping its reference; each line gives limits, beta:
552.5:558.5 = 553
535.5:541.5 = 536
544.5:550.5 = 550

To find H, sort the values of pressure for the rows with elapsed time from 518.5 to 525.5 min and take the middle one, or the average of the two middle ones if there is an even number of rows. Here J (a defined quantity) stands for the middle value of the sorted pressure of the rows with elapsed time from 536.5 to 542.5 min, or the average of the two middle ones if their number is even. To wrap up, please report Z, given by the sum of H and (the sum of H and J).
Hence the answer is 173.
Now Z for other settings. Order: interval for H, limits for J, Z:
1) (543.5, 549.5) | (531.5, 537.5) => 194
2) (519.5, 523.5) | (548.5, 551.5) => 175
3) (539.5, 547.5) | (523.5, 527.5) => 184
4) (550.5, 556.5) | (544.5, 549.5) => 202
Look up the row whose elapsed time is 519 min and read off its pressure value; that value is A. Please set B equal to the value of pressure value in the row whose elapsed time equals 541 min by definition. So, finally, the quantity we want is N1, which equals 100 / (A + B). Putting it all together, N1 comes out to 0.86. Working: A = 52.84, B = 63.3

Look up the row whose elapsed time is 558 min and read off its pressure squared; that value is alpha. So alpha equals 4775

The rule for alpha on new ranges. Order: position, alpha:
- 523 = 2976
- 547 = 4591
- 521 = 3031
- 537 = 3631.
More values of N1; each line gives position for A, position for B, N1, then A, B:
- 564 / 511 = 0.76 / 76.79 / 54.58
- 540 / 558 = 0.74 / 65.99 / 69.1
